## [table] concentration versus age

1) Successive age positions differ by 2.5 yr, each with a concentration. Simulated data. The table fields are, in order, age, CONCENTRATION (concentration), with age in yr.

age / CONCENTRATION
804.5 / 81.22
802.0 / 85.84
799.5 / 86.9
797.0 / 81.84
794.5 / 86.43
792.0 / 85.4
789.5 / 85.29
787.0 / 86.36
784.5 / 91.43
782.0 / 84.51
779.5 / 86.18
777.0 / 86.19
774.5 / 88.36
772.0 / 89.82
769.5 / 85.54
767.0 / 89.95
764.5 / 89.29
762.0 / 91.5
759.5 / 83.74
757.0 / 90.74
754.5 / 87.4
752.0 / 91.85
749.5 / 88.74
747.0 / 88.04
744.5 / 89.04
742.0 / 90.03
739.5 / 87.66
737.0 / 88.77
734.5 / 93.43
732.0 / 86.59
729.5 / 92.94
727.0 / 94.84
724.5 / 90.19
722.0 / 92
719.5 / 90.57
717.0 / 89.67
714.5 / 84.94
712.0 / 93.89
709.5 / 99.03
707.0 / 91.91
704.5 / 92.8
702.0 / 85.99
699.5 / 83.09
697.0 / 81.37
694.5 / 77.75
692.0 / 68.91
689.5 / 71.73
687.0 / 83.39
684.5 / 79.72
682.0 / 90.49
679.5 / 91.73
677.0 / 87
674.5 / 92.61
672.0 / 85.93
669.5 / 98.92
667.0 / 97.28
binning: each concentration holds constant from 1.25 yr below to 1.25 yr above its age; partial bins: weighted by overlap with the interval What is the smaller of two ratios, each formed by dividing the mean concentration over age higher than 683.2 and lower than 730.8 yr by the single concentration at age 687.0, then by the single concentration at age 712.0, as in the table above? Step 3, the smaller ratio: 0.92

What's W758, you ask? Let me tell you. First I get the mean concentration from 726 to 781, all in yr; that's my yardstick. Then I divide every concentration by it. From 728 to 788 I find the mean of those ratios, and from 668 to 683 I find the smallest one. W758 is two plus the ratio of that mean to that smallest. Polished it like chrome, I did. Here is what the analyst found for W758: 3.03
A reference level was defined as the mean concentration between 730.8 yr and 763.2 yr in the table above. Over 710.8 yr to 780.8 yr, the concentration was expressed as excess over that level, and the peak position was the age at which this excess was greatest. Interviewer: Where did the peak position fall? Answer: 727.0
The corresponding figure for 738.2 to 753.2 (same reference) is 752.0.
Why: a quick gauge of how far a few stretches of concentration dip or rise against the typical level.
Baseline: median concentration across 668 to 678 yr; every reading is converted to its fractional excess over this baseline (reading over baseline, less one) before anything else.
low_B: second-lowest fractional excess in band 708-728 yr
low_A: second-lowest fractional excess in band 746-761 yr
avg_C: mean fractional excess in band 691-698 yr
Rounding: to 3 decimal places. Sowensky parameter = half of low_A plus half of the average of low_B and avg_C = -0.052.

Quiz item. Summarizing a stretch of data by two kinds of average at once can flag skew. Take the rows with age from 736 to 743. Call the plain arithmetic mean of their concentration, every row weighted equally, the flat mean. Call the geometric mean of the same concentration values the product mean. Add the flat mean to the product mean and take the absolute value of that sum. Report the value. 177.6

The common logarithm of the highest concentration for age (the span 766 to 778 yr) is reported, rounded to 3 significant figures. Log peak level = 1.95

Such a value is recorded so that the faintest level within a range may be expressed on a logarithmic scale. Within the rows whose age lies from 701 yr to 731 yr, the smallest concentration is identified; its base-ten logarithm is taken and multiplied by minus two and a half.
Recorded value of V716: -4.82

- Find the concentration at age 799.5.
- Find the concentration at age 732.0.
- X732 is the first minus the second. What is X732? 0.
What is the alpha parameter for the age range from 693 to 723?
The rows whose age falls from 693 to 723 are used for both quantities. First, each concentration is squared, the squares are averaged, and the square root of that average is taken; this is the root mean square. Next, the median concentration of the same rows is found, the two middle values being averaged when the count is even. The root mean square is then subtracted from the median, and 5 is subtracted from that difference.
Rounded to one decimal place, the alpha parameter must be -3.7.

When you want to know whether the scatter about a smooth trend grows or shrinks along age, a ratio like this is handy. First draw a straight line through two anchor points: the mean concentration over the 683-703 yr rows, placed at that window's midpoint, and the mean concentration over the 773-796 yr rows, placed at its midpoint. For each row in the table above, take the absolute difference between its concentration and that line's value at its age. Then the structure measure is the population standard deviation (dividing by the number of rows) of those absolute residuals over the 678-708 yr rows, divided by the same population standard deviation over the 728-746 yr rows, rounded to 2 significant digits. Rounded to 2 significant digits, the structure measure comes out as 1.8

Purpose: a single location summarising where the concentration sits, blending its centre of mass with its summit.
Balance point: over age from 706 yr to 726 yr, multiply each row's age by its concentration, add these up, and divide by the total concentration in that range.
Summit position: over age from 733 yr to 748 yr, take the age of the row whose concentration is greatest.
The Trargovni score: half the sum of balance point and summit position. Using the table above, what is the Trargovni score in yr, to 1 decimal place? 725.1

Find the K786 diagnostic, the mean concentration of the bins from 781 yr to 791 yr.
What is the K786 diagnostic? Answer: 86.9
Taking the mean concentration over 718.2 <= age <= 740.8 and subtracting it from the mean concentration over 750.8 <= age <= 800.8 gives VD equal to -3.3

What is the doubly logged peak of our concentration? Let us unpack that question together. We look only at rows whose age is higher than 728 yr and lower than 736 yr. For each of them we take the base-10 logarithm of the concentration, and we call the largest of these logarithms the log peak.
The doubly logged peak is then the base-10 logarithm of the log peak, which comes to 0.295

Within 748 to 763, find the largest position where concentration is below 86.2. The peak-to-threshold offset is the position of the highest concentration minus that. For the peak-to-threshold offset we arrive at -7.5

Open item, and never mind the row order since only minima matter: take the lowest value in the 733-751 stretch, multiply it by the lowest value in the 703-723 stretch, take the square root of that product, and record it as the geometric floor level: 86.3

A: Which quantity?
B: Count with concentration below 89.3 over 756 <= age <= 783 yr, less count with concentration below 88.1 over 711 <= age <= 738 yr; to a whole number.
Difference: 5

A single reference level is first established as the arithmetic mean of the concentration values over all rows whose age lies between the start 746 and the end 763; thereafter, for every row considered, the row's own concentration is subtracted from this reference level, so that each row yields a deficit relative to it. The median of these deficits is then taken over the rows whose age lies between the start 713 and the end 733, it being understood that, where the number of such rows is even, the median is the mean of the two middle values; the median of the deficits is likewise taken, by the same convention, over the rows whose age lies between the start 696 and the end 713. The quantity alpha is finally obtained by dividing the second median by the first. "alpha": 2.0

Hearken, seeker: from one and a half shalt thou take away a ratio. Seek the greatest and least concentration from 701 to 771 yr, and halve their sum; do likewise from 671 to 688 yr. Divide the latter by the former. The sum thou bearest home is 0.557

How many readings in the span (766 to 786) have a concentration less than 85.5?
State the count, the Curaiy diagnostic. 1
